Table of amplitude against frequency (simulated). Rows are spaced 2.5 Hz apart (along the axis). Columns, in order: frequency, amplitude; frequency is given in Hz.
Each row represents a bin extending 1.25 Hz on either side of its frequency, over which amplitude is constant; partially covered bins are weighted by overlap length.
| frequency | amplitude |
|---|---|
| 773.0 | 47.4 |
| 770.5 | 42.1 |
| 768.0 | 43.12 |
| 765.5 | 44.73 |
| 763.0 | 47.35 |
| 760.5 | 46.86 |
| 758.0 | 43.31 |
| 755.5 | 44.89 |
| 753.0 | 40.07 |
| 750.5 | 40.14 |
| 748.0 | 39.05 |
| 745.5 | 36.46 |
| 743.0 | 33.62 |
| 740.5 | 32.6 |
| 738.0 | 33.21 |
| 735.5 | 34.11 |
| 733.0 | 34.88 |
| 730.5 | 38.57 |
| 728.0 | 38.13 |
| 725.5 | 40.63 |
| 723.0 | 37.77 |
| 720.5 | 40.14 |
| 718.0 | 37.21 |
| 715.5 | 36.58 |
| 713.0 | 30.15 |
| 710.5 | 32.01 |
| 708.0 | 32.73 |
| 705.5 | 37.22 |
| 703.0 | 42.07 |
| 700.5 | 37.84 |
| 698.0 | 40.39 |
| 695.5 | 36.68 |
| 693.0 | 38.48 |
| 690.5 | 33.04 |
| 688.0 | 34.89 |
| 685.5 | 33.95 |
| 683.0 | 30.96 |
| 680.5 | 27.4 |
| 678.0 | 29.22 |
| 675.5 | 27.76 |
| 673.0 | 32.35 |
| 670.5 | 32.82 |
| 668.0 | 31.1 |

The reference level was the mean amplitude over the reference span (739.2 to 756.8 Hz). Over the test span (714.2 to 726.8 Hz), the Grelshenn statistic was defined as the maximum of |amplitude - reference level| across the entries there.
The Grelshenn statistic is 2.5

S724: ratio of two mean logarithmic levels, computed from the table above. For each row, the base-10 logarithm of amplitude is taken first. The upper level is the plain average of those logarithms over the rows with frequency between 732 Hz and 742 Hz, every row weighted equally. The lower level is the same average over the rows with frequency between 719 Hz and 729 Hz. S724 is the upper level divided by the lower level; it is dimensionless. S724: 0.96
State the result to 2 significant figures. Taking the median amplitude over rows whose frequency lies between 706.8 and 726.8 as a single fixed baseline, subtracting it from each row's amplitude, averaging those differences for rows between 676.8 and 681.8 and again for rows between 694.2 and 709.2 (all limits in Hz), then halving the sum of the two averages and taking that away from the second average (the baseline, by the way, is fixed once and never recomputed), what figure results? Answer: 4.8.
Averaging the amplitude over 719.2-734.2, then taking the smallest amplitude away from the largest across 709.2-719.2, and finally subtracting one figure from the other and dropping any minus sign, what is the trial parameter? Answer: 31.3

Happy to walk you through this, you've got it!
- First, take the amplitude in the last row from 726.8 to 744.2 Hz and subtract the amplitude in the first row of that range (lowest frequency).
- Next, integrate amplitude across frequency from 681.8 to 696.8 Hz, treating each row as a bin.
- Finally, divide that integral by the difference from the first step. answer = -115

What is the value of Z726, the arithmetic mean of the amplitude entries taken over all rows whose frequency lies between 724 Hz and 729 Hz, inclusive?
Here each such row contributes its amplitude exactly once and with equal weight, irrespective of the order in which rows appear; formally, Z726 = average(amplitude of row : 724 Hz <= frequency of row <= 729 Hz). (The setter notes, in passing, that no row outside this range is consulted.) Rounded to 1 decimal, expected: 39.4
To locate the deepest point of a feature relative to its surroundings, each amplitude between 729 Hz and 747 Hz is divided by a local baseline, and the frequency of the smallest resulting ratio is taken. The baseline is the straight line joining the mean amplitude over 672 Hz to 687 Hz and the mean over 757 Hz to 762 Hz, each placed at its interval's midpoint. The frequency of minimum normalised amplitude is 740.5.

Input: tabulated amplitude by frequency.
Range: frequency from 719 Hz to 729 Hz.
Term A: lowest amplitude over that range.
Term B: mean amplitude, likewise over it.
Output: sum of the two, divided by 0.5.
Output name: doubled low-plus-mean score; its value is 154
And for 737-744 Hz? 131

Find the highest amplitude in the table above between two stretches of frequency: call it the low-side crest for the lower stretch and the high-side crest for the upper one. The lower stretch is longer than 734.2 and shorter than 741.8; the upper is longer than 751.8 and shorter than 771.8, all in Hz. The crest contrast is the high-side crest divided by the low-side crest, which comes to 1.39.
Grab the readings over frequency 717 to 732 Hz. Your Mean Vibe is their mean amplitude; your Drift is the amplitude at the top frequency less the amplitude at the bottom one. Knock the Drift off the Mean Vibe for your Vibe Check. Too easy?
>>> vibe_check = 37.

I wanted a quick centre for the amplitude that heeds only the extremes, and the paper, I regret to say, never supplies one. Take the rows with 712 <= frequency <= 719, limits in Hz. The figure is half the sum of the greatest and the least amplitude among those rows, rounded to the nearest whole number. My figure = 34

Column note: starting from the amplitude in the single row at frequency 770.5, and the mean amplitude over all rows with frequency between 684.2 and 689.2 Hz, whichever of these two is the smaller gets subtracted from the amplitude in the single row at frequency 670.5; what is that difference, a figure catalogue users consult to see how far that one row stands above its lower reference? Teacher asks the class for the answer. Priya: -1.6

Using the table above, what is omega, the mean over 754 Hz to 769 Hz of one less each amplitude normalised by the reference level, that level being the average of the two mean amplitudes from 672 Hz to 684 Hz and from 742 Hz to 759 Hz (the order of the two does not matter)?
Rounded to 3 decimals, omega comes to -0.302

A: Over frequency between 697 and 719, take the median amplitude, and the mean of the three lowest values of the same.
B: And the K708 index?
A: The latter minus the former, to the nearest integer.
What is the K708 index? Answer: -6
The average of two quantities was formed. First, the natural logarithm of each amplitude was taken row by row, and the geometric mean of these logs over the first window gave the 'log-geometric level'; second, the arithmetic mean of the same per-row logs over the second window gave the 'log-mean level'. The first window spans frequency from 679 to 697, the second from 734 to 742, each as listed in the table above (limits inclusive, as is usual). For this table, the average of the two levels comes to 3.51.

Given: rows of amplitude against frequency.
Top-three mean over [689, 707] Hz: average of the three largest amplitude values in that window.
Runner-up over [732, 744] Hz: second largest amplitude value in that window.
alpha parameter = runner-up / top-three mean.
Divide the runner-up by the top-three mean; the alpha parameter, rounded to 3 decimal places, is 0.846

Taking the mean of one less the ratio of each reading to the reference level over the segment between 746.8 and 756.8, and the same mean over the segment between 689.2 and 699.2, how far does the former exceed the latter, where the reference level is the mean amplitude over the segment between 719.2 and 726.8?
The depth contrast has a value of -0.10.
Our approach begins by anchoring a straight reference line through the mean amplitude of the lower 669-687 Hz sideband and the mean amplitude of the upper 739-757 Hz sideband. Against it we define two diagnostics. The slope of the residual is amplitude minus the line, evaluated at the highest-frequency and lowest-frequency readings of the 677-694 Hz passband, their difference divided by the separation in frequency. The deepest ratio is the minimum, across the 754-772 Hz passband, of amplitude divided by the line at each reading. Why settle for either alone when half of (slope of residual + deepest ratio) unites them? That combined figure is 0.8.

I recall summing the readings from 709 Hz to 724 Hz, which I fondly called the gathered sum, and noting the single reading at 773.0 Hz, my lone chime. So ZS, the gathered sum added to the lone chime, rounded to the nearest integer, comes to 261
